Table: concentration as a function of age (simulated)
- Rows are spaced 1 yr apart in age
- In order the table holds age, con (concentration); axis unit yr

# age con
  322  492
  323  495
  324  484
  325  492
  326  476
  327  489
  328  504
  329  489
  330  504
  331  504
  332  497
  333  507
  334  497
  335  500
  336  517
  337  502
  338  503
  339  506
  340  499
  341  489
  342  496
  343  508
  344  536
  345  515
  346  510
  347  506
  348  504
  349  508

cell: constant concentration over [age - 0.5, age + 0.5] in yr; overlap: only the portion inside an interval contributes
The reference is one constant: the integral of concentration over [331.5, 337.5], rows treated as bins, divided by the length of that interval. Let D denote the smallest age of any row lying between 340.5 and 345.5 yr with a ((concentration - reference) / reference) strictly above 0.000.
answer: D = 343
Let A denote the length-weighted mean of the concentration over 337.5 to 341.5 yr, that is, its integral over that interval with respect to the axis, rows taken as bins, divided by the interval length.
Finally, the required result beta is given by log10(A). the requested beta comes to 2.70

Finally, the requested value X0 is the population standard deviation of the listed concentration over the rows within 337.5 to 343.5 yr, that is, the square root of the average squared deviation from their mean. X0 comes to 6.4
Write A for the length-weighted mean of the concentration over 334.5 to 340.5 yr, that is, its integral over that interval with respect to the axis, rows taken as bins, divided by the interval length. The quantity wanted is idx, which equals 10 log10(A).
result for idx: 27.03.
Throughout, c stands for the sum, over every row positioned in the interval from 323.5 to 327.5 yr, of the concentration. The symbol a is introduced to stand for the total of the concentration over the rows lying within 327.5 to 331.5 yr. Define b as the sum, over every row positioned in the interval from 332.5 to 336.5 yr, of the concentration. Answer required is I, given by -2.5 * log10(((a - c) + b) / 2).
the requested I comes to -7.54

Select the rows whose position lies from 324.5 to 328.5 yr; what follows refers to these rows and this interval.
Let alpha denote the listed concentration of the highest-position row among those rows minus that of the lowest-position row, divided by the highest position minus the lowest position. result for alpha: 4.0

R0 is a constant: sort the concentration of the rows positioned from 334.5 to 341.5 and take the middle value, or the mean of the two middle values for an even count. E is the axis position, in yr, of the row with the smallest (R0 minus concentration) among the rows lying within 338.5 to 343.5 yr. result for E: 343 yr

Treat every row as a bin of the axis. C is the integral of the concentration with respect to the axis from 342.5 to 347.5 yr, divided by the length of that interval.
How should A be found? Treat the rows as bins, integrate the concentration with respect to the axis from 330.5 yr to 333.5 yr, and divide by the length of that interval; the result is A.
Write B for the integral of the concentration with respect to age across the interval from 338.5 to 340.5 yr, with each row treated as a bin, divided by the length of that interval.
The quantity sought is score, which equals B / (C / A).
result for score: 490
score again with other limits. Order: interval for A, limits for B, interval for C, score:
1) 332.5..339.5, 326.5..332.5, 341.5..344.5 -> 489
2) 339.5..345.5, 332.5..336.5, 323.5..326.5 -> 529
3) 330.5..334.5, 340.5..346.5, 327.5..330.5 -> 511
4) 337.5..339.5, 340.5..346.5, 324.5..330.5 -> 522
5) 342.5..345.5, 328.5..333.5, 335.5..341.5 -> 517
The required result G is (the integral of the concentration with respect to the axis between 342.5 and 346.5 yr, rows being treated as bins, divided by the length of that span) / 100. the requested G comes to 5.17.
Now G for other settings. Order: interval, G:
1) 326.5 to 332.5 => 4.98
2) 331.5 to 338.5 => 5.03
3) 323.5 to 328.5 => 4.89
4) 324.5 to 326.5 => 4.84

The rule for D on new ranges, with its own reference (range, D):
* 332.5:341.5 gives 333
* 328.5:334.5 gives 330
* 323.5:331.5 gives 328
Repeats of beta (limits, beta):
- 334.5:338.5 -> 2.70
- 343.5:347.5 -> 2.71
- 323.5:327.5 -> 2.69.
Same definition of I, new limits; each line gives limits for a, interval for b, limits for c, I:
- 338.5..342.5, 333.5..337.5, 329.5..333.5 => -7.50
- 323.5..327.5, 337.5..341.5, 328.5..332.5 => -7.47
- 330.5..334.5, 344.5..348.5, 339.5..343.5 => -7.53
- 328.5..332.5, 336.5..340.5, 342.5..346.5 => -7.46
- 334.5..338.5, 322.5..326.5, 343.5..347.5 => -7.45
